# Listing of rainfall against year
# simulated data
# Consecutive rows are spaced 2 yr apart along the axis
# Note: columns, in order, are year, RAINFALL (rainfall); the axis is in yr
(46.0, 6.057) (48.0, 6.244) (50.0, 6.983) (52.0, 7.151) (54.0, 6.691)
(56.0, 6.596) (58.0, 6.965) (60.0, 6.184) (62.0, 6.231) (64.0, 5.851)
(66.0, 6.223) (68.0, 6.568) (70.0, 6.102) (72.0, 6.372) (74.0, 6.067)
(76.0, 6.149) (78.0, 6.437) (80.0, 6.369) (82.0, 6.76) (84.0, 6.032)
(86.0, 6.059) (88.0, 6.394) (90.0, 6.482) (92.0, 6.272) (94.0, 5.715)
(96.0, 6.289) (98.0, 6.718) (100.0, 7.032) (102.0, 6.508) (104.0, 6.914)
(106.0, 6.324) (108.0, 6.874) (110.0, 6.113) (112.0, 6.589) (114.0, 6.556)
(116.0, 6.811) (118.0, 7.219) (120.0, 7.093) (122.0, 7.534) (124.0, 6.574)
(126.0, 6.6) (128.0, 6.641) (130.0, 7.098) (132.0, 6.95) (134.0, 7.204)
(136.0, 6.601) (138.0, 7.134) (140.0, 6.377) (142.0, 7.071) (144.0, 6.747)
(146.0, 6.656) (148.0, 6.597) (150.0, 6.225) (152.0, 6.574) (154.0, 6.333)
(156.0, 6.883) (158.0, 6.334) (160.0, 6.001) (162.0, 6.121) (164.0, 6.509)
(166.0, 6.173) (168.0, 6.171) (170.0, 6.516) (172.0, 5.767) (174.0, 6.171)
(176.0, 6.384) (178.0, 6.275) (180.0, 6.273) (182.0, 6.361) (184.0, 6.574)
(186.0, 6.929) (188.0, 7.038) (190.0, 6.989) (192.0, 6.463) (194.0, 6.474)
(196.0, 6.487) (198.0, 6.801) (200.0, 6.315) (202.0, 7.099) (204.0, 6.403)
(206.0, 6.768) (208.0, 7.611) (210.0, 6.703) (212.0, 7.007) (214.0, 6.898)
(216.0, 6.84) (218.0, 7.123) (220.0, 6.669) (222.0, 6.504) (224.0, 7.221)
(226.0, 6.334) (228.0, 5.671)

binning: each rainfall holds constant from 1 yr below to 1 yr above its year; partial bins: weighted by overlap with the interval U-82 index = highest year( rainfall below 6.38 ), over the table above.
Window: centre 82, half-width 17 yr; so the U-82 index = 96.0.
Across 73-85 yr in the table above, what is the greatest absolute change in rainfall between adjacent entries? 0.73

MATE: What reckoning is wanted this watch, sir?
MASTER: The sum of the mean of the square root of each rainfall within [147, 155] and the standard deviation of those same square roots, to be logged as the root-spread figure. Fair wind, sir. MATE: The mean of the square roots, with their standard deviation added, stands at 2.57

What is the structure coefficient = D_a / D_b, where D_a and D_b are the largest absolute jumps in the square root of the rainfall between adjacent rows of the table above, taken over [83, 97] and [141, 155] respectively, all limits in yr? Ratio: 1.60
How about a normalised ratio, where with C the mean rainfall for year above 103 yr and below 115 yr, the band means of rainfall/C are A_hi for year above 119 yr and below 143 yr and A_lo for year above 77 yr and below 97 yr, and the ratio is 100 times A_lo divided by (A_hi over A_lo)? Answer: 87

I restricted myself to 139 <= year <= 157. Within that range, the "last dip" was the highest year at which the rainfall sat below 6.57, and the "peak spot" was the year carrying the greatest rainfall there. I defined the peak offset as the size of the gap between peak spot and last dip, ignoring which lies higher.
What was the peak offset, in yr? 12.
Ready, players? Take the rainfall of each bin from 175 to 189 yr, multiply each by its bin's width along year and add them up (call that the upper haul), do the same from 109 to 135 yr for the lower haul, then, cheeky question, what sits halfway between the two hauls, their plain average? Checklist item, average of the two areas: 135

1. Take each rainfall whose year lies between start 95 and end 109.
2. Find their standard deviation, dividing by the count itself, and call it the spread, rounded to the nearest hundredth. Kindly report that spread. 0.27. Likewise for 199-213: 0.41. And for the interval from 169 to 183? 0.22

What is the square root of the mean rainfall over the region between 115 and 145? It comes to 2.629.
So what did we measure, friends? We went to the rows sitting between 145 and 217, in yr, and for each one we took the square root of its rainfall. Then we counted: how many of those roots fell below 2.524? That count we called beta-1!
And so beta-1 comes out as 13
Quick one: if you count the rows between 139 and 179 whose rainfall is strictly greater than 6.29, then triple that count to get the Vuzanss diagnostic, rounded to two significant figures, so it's 36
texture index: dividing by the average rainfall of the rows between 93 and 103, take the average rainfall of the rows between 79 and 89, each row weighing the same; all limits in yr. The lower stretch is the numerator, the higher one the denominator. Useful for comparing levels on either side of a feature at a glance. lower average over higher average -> 0.980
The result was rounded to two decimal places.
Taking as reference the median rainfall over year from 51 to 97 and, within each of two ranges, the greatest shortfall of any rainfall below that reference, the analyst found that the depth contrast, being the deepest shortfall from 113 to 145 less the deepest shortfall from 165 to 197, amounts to -0.61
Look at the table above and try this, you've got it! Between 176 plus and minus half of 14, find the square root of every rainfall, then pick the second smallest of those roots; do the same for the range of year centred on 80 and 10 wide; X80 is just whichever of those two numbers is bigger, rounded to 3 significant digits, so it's 2.48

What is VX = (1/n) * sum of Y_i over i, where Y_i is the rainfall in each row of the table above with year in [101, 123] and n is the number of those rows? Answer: 6.78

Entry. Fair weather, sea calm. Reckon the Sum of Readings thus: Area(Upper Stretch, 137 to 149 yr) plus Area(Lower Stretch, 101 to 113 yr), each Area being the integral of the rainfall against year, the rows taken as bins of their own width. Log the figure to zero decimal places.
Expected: 160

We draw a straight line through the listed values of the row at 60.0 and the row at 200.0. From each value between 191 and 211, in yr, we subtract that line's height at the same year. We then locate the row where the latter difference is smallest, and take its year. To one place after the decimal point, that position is 200.0 yr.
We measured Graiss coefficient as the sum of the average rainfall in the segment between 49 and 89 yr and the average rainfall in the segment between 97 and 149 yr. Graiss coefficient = 13.2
